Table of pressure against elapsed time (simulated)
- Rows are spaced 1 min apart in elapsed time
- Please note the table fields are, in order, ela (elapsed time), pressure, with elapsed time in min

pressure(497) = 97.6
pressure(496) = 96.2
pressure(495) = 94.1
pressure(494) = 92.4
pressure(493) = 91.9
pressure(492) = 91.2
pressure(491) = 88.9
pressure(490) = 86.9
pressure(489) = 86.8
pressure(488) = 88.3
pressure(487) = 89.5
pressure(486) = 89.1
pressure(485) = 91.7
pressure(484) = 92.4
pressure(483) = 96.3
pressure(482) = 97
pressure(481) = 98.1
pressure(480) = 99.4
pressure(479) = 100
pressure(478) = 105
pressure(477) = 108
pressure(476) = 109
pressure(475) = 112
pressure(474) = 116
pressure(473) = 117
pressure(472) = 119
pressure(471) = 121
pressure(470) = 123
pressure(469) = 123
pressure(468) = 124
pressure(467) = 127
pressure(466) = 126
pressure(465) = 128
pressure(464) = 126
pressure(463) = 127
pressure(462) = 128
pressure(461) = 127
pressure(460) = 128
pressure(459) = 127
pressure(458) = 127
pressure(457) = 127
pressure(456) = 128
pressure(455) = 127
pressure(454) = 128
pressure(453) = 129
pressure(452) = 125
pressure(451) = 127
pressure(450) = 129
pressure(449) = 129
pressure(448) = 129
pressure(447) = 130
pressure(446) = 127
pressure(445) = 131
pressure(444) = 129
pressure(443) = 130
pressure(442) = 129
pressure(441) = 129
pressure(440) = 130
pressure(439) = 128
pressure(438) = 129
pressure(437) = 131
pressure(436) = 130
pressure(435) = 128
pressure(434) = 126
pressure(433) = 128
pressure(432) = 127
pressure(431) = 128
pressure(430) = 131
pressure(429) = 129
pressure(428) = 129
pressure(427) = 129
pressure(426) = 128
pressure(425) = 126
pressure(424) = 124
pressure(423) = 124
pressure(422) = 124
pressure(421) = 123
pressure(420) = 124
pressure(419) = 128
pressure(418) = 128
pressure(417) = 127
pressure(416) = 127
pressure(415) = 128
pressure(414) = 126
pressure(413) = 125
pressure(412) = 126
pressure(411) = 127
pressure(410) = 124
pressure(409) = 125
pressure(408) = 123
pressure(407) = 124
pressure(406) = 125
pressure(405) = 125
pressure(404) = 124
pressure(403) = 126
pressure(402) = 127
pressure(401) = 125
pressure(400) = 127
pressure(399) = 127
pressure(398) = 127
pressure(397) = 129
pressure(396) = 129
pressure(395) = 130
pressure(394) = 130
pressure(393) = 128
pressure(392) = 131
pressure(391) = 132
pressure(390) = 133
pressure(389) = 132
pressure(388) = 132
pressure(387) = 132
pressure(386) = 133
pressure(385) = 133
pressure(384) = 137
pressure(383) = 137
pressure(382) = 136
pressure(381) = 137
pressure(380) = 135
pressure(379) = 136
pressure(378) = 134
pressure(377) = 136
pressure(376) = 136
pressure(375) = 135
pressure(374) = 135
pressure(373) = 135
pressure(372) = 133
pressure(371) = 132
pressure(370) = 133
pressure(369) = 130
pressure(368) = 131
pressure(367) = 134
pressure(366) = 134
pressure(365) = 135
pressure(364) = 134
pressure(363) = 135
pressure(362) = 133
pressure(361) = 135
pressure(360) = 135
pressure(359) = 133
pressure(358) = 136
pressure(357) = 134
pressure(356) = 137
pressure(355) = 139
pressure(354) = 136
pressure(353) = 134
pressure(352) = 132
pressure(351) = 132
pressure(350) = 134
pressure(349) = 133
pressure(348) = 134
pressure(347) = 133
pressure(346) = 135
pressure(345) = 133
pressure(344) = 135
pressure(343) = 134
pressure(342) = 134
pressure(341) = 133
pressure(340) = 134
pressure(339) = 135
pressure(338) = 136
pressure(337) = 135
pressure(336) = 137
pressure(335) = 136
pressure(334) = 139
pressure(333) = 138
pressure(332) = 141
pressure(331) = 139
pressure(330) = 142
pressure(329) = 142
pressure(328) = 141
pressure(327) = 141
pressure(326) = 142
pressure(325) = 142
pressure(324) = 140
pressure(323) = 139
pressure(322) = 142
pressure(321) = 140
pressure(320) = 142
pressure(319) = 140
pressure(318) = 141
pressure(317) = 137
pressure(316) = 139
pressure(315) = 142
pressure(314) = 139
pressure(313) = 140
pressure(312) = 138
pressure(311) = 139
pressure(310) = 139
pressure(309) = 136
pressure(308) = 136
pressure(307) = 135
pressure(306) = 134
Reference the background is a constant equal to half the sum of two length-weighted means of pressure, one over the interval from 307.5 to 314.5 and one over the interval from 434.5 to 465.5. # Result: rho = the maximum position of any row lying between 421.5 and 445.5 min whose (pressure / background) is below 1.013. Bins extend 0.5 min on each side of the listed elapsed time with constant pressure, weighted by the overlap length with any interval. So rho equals 445 min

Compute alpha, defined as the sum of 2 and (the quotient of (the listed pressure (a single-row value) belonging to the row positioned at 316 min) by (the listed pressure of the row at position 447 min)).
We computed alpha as 3.07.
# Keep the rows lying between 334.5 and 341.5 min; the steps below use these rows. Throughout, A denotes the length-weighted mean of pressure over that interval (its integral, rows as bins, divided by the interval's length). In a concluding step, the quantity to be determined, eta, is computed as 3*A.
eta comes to 405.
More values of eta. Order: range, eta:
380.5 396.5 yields 398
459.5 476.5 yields 367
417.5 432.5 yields 380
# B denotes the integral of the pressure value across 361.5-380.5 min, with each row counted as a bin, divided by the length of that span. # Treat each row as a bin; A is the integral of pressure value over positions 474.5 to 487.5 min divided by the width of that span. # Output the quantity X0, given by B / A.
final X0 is 1.35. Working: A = 99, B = 134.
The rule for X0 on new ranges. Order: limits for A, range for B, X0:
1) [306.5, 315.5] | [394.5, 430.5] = 0.91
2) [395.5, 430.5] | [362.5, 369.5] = 1.06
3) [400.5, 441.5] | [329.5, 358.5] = 1.07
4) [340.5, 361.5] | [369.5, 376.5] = 1.00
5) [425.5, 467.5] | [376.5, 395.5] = 1.04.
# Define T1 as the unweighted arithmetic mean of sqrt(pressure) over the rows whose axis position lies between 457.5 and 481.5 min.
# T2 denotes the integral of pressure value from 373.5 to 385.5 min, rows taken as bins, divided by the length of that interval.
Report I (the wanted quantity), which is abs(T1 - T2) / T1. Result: 11.5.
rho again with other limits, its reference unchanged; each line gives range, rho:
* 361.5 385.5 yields 385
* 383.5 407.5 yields 407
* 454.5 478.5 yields 478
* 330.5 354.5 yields 353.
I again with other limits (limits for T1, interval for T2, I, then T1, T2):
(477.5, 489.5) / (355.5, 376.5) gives 12.8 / 9.7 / 134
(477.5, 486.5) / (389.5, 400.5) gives 12.2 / 9.8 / 129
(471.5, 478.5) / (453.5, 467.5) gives 11.0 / 10.6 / 127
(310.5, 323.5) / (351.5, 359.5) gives 10.4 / 11.8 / 135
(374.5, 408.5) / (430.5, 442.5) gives 10.2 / 11.4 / 129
